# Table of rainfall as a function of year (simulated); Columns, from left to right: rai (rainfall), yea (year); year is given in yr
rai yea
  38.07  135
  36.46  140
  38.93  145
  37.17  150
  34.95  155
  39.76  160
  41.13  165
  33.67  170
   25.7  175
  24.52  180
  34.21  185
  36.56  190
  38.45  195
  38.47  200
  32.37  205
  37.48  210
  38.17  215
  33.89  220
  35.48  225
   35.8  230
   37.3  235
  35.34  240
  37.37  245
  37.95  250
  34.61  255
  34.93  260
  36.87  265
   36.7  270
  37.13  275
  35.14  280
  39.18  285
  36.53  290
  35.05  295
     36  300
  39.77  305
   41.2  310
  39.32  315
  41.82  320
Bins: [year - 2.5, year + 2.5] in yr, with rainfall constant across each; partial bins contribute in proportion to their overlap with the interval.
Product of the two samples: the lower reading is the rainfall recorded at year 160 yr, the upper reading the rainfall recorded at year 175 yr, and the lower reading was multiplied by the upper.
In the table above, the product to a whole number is 1022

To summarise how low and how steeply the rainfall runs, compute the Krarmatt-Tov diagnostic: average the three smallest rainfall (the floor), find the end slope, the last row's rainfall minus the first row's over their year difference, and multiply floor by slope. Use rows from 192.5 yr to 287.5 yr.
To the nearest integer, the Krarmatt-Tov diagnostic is 0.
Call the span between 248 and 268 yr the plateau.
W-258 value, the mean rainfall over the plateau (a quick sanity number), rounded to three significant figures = 36.1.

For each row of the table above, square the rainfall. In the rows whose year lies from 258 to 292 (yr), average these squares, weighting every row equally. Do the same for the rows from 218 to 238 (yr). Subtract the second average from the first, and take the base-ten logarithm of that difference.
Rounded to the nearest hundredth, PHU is 1.87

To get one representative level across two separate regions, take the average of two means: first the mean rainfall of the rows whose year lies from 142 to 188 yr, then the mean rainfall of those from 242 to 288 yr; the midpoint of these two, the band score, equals 35.6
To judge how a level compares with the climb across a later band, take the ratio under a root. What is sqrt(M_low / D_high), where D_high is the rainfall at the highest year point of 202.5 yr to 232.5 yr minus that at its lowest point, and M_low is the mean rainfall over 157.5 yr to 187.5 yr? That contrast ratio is 3.11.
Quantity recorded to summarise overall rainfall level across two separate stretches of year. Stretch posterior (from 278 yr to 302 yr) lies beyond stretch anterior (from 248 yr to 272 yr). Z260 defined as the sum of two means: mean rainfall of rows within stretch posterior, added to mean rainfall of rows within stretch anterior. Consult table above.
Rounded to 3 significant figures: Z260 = 72.6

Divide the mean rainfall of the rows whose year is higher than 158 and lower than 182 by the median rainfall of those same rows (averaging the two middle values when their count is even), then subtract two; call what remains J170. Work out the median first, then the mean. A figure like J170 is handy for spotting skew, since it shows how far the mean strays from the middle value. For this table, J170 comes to -1.02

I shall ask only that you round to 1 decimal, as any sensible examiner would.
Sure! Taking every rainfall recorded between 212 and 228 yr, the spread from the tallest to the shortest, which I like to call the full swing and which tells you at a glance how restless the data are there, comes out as 4.3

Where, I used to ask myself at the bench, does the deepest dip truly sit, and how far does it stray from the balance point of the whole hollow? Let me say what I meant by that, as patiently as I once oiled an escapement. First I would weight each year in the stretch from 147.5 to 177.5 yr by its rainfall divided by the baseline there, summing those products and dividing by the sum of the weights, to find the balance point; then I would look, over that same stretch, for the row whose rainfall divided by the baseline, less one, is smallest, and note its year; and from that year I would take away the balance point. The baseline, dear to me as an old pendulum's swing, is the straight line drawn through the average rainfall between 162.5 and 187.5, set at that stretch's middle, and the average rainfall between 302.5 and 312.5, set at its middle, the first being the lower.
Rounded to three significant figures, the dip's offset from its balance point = 13.3 yr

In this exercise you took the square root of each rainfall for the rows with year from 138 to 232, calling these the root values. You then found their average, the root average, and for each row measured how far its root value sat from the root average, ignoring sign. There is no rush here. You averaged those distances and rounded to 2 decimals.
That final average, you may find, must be 0.26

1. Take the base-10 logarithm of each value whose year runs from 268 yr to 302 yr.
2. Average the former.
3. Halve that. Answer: 0.7812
